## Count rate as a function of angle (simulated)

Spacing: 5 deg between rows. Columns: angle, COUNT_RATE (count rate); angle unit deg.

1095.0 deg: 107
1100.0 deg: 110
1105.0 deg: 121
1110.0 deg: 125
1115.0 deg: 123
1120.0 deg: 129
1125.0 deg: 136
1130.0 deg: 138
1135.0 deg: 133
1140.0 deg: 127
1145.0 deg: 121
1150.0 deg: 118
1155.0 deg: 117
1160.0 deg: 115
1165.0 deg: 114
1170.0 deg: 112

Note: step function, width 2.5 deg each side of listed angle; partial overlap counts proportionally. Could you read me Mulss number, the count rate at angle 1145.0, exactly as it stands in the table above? 121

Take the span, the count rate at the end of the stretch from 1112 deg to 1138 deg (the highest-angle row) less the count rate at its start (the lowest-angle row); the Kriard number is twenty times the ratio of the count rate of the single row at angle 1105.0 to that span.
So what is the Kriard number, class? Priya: 242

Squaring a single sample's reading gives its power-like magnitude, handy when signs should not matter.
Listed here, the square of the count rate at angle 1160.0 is 13225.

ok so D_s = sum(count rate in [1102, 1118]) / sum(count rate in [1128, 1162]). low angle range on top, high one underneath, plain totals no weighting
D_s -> 0.42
